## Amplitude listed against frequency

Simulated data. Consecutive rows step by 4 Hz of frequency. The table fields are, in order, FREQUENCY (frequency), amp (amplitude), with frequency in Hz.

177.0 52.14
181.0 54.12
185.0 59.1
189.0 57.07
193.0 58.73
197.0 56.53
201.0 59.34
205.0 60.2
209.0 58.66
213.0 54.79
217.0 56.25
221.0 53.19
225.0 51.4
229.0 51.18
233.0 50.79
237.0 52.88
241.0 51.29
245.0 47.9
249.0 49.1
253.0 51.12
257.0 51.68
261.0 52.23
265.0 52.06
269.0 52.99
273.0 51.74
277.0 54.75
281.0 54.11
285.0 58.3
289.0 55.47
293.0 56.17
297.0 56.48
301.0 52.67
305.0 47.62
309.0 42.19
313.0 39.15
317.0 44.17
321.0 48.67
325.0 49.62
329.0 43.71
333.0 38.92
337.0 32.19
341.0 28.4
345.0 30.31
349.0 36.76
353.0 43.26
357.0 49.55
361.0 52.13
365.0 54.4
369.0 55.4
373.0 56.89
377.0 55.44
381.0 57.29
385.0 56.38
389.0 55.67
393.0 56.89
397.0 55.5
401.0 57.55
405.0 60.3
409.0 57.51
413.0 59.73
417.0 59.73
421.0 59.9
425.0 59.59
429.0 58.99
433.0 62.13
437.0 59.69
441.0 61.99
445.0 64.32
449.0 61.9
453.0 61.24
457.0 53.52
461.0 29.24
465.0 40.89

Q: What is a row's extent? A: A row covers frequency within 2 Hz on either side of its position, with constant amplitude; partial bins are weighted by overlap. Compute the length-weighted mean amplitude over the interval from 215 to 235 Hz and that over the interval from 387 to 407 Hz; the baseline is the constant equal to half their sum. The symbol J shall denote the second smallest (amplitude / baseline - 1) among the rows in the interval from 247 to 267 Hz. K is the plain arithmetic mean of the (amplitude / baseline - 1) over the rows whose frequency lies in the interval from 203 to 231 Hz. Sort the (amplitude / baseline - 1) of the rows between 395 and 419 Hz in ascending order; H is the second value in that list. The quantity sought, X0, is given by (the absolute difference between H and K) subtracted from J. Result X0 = -0.11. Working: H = 0.05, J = -0.07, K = 0.004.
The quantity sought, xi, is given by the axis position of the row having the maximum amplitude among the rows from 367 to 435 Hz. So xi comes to 433.0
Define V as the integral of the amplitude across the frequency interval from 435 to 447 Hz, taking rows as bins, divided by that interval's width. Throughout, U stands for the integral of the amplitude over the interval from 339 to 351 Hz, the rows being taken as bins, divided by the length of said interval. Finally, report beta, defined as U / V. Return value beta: 0.51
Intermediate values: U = 31.8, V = 62.0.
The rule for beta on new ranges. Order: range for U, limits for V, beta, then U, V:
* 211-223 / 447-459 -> 0.93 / 54.7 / 58.9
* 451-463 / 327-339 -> 1.25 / 48.0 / 38.3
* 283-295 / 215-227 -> 1.06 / 56.6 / 53.6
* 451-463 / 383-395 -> 0.85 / 48.0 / 56.3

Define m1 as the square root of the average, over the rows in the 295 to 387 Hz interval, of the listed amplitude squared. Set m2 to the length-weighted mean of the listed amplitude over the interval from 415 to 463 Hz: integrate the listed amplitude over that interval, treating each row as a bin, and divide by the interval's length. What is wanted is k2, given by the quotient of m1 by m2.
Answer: 0.82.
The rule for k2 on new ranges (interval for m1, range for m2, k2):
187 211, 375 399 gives 1.04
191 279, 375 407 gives 0.94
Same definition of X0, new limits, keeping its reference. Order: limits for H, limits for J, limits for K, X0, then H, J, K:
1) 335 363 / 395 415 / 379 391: -0.43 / -0.45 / 0.05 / 0.029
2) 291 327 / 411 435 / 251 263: -0.09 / -0.23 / 0.09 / -0.058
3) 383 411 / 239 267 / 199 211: -0.17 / 0.01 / -0.11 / 0.083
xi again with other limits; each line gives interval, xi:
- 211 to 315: 285.0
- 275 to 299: 285.0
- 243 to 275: 269.0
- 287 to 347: 297.0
